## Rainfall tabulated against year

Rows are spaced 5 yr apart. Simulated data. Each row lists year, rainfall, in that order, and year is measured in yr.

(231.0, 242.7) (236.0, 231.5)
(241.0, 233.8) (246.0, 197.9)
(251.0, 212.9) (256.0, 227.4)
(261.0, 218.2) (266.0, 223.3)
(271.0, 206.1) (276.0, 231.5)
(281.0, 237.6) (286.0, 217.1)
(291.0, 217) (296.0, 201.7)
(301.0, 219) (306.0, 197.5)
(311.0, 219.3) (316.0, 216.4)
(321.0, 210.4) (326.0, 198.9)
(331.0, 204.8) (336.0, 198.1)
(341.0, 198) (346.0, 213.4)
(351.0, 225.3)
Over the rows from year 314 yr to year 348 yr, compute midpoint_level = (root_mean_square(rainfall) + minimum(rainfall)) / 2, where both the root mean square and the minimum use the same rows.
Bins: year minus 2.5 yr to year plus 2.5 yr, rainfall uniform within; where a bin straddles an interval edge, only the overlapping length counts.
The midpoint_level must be 202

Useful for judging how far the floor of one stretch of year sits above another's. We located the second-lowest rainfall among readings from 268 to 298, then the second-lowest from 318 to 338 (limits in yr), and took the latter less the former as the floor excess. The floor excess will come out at -7.2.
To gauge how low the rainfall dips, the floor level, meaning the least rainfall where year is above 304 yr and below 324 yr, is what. 197.5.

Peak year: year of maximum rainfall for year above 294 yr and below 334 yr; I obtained 311.0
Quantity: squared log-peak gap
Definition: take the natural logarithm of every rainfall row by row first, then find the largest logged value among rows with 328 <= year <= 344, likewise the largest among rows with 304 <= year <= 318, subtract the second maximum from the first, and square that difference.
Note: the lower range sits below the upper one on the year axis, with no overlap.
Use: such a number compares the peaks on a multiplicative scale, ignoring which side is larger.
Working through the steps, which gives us 0.0047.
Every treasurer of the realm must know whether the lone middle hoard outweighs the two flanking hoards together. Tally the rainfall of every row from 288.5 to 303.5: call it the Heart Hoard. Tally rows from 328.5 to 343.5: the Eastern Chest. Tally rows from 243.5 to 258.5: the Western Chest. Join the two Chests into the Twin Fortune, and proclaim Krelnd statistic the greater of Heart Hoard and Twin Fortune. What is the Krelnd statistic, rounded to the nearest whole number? 1239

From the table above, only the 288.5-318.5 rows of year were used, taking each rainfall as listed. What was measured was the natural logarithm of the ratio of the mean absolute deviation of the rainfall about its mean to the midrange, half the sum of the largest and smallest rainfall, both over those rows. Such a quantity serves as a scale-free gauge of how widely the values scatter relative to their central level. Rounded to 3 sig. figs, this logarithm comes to -3.24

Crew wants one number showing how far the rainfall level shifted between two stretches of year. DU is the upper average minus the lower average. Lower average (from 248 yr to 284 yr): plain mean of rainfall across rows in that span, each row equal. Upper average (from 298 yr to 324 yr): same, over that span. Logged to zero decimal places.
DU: -10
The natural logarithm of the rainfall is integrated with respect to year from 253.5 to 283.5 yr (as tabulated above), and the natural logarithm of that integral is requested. 5.09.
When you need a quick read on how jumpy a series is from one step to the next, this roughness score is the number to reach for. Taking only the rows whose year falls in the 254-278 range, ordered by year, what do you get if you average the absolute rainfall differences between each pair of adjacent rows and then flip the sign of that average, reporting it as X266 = -14.2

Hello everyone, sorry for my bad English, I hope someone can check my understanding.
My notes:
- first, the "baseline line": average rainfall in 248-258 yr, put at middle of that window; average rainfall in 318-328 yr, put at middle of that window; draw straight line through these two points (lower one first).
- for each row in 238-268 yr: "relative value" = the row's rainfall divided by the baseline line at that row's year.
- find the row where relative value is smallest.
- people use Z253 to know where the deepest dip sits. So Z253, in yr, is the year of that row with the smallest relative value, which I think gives 246.0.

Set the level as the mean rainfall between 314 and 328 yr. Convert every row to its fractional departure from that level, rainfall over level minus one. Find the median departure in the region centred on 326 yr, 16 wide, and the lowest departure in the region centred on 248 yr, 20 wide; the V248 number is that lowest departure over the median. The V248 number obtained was 2.8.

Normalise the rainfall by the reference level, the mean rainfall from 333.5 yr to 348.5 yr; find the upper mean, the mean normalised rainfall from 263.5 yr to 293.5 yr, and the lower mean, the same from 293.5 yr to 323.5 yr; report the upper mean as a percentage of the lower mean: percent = 105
